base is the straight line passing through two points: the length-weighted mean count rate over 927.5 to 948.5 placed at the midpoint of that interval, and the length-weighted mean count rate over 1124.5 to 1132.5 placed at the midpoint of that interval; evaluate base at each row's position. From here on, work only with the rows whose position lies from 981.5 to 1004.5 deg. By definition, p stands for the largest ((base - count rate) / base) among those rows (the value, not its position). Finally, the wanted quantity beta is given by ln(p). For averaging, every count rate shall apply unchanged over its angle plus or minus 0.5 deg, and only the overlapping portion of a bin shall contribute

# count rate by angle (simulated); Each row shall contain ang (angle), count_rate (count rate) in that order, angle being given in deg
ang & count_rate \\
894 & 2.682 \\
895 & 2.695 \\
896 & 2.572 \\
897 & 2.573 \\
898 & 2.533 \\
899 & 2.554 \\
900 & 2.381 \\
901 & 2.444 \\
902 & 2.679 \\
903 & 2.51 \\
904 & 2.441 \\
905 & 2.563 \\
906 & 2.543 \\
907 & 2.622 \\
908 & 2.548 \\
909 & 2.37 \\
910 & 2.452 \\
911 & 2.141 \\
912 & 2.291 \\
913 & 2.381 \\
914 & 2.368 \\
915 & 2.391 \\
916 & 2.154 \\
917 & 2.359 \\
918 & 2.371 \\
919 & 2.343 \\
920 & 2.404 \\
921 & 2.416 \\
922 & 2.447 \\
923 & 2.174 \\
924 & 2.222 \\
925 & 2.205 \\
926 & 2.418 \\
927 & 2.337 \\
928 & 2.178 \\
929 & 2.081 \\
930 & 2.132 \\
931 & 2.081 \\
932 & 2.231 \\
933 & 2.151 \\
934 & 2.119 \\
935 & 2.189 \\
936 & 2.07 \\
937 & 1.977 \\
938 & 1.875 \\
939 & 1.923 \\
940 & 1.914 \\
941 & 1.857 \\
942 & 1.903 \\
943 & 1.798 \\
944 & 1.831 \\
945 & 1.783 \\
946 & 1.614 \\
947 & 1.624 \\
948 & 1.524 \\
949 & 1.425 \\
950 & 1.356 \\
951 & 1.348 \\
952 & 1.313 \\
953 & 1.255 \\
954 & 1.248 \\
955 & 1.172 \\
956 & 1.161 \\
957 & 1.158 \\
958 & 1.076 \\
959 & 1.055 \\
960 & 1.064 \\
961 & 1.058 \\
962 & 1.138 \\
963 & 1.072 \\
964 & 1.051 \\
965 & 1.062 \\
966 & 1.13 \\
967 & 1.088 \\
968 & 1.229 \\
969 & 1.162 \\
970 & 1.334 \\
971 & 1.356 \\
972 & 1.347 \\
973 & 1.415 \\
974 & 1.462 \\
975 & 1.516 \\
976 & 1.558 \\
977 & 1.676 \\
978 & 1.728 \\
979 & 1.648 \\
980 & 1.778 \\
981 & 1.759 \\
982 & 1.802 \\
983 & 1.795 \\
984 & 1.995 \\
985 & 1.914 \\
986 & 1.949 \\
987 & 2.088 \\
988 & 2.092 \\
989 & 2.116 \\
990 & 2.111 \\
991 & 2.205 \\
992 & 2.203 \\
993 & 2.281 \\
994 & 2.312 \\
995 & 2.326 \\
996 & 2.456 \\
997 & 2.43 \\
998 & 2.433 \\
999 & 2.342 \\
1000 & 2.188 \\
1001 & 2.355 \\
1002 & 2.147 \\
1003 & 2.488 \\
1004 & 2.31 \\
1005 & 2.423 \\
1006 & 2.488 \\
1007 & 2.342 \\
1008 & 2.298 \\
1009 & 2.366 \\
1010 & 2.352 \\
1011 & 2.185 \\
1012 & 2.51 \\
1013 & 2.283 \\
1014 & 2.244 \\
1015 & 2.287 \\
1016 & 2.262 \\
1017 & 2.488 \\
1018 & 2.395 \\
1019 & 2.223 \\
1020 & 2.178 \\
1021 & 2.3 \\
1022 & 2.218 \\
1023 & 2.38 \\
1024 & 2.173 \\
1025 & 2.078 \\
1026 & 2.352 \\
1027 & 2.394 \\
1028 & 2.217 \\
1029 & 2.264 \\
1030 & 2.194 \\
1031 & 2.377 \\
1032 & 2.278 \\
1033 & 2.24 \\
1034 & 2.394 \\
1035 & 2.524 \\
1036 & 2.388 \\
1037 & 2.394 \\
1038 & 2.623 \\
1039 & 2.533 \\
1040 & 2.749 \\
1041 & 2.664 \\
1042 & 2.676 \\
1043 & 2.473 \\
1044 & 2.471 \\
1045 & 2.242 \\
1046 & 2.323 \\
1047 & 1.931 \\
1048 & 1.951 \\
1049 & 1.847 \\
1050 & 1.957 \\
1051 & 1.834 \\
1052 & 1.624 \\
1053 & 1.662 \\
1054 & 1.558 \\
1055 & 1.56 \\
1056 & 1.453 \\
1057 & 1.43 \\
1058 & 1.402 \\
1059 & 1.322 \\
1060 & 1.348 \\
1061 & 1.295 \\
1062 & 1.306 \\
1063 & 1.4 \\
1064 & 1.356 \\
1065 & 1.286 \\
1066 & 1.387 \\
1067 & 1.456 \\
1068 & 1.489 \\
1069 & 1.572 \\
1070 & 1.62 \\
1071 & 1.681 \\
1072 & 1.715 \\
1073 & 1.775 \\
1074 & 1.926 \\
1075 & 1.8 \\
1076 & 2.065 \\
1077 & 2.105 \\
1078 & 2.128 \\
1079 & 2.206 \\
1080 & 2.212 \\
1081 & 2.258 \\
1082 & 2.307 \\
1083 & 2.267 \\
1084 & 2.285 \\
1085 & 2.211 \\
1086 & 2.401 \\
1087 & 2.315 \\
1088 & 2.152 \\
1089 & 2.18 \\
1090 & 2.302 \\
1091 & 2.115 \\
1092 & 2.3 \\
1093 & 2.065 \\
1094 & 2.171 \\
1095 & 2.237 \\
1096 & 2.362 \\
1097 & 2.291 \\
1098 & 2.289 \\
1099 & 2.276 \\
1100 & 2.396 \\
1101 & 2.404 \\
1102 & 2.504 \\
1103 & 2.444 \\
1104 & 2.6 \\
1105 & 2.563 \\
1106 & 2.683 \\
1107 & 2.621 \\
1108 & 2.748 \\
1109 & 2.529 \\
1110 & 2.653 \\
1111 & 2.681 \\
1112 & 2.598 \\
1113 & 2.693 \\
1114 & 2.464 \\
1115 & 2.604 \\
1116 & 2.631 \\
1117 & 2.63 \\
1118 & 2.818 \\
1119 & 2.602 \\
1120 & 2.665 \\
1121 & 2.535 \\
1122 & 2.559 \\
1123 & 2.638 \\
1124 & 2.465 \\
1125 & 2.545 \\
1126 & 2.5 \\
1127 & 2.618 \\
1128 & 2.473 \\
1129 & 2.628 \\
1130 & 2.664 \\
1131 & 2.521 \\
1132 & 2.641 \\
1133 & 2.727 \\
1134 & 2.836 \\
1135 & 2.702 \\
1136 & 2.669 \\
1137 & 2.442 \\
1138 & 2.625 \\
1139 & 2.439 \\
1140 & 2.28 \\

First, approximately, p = 0.14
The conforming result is -1.9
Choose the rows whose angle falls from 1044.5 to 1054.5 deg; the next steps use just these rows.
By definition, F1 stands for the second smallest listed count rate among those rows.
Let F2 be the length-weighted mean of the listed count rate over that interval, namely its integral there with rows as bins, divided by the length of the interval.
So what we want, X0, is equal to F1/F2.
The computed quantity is 0.86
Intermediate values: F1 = 1.624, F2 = 1.89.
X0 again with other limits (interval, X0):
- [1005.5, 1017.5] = 0.96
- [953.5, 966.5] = 0.95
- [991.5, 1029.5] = 0.93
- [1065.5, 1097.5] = 0.71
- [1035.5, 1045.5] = 0.95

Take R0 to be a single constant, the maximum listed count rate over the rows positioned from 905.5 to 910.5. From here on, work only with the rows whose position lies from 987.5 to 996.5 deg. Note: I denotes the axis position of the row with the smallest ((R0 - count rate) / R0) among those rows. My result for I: 996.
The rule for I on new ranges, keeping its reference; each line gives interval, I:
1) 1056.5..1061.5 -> 1057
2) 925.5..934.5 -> 926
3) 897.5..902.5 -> 902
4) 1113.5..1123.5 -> 1118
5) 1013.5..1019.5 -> 1017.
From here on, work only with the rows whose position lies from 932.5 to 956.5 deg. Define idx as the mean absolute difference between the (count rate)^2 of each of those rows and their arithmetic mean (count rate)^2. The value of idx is 1.0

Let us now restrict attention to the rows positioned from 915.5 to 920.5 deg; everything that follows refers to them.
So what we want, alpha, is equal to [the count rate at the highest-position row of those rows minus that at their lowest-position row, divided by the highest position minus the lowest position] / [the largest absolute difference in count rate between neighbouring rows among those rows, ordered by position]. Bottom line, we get 0.30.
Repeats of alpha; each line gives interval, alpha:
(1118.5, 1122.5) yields -0.11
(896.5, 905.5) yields -0.01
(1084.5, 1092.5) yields 0.07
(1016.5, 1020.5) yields -0.60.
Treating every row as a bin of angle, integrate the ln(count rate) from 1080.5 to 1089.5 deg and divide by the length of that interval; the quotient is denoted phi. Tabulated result 0.82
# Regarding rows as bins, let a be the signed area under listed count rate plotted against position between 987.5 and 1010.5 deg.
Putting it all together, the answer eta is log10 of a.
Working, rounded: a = 53.1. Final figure 1.72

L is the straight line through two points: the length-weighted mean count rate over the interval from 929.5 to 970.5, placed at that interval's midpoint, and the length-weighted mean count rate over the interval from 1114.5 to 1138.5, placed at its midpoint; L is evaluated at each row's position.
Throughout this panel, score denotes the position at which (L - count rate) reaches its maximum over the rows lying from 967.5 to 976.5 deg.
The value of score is 969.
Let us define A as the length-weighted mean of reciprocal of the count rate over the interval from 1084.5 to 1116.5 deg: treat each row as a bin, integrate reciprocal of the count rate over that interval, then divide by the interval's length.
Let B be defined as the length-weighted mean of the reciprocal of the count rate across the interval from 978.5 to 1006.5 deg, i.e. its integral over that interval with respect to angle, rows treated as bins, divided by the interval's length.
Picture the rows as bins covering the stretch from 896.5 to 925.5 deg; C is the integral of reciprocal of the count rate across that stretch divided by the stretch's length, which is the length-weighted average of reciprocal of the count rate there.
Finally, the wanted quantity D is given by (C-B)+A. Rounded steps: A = 0.416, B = 0.47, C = 0.42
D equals 0.36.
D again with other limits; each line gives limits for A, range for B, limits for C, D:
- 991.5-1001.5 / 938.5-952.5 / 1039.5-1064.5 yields 0.40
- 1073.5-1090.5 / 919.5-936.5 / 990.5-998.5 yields 0.44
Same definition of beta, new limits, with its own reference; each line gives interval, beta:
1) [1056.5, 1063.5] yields -0.8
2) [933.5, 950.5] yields -1.1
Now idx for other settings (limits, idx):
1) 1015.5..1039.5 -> 0.5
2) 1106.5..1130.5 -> 0.3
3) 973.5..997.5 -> 1.0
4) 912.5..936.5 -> 0.5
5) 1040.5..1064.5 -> 1.5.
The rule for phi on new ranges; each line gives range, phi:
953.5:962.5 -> 0.12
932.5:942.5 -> 0.69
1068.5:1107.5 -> 0.78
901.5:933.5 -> 0.85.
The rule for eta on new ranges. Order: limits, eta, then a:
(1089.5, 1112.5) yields 1.75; 55.8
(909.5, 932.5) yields 1.72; 52.6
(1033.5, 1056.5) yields 1.70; 49.8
